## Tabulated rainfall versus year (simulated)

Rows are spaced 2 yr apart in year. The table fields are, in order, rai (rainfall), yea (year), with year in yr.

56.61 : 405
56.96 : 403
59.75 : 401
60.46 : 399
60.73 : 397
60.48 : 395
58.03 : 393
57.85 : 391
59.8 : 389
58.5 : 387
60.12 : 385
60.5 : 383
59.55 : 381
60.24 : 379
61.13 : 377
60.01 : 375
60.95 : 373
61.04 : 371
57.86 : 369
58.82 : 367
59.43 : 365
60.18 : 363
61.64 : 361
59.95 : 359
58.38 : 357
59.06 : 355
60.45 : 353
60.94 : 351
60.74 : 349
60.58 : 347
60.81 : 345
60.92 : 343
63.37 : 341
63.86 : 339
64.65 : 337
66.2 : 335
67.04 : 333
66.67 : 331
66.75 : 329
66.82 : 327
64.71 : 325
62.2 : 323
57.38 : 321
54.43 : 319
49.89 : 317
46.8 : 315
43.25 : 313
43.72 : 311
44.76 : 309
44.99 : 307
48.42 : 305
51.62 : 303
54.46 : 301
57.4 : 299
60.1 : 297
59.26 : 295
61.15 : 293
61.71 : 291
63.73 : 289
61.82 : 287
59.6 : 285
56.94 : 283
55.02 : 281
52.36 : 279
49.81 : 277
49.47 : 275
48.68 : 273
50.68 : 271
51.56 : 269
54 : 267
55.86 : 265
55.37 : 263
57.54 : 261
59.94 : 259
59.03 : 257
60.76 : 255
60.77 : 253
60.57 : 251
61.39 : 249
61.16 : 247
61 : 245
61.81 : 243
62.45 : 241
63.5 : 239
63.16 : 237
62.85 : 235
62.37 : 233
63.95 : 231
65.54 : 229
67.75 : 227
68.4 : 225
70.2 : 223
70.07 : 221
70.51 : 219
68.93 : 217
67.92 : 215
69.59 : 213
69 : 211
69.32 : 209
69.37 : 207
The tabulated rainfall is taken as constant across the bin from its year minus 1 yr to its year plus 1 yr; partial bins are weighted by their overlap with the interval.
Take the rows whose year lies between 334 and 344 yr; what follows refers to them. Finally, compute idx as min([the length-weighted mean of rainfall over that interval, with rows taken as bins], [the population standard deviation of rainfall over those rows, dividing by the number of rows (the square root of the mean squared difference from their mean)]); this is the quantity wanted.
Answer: 1.7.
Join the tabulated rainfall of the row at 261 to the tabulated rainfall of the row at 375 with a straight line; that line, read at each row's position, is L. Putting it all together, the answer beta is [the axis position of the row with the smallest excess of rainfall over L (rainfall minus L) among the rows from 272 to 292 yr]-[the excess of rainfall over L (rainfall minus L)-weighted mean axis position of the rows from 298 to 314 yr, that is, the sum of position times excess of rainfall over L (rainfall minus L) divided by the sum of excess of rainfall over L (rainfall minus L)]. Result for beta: -35.3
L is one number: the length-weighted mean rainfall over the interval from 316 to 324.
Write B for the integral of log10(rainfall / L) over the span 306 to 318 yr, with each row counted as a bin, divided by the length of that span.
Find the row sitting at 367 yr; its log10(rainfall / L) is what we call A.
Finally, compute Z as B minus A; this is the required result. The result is -0.11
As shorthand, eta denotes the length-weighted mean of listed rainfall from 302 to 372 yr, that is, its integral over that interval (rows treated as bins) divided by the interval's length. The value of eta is 58.2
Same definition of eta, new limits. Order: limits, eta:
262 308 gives 55.0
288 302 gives 59.7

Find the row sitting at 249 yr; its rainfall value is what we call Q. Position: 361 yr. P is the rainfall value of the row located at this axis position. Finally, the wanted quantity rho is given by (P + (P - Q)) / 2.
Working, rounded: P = 61.64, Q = 61.39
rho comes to 30.9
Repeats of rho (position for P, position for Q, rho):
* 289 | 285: 33.9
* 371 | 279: 34.9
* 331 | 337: 34.3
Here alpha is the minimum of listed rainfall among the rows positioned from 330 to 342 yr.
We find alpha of 63.37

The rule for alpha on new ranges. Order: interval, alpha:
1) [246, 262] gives 57.54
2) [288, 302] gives 54.46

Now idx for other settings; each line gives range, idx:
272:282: 2.3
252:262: 1.2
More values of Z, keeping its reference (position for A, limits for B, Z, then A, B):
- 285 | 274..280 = -0.07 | 0.03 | -0.044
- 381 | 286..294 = 0.02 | 0.03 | 0.045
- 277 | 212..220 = 0.14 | -0.05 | 0.092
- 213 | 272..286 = -0.12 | 0.09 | -0.024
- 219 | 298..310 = -0.15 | 0.10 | -0.049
